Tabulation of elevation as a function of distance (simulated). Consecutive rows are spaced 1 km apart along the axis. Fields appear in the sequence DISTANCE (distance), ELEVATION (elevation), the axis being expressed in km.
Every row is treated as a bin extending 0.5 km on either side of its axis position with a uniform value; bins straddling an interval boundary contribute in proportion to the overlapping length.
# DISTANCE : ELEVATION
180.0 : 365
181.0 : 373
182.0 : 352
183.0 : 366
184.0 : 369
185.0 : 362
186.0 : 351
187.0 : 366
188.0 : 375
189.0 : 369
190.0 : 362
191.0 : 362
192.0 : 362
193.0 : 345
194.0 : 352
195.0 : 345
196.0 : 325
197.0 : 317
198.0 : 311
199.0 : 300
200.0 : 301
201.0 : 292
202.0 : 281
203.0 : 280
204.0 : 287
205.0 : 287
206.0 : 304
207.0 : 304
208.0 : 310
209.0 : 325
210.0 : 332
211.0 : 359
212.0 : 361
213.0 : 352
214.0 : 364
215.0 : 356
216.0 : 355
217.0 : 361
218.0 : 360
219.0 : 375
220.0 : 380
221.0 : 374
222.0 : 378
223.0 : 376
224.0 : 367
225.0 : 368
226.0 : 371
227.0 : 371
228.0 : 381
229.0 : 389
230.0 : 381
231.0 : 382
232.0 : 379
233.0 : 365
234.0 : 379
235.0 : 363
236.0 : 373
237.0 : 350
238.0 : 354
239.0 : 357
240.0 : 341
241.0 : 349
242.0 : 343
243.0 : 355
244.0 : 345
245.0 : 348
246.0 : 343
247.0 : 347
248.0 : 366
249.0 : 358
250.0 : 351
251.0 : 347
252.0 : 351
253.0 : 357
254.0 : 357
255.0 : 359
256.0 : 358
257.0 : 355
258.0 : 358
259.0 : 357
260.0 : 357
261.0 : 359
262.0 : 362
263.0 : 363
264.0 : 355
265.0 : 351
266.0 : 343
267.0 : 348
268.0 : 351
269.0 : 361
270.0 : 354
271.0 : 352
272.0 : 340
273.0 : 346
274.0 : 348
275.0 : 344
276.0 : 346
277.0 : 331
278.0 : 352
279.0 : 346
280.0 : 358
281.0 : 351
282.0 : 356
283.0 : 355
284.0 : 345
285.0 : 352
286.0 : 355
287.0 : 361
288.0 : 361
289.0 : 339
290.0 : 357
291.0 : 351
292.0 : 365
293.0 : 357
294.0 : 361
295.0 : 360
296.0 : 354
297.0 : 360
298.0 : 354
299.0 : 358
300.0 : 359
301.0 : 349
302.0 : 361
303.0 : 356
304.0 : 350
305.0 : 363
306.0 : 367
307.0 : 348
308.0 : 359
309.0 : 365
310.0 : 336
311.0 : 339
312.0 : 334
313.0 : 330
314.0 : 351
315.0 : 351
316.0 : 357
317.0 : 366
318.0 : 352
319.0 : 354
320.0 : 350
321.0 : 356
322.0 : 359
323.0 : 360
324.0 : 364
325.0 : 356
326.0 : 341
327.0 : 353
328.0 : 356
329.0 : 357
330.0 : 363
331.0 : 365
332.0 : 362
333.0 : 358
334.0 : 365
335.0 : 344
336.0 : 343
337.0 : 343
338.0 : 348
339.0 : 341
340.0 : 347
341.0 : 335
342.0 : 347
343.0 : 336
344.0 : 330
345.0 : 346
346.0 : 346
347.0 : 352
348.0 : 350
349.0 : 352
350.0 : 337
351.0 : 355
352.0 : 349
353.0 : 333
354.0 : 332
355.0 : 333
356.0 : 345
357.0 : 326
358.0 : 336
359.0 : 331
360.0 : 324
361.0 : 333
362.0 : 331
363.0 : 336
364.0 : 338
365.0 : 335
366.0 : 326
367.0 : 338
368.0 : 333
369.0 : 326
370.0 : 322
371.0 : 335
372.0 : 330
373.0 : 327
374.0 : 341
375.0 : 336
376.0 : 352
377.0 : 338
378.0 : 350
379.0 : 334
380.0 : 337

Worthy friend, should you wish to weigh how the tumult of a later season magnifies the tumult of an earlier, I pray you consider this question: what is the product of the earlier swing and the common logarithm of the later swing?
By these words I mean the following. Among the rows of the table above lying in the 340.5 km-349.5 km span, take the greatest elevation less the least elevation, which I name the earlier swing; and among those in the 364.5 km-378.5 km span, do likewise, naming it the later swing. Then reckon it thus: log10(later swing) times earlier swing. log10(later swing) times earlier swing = 32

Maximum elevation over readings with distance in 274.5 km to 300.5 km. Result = 365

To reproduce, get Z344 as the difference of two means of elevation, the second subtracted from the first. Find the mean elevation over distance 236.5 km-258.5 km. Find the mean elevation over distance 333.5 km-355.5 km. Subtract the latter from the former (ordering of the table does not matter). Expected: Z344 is 8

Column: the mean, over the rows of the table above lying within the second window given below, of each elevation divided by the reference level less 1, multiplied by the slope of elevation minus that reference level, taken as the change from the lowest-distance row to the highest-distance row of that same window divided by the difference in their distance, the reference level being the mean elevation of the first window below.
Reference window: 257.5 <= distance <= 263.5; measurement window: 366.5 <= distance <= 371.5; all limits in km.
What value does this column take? 0.06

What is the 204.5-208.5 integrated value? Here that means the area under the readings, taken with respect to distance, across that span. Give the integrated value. 1205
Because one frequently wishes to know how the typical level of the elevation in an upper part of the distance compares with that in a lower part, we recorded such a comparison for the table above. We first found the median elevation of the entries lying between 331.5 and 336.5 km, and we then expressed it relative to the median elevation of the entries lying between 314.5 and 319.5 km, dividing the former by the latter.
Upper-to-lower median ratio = 1.01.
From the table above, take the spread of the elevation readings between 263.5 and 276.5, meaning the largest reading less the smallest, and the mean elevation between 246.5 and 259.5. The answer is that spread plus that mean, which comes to 376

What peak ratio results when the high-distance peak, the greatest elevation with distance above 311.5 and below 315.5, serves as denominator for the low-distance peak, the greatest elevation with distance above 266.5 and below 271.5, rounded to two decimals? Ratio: 1.03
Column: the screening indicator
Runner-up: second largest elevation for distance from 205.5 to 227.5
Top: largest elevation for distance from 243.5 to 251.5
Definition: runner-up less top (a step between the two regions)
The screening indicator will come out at 12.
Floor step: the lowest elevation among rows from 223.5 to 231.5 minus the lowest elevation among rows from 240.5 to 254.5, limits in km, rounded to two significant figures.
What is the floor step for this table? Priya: 24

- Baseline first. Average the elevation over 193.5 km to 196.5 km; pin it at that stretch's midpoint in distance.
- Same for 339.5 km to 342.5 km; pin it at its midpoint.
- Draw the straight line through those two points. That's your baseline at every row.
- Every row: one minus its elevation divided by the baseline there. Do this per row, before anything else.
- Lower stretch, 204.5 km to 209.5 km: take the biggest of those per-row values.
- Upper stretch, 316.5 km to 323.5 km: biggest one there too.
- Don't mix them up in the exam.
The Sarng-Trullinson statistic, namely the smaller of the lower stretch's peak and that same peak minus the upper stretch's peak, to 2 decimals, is 0.16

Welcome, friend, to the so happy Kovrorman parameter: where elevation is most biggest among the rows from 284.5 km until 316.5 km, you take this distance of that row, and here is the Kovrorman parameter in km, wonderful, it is 306.0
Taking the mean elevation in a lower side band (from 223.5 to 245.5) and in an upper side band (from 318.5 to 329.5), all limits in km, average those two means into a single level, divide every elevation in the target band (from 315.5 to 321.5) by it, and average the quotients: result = 0.99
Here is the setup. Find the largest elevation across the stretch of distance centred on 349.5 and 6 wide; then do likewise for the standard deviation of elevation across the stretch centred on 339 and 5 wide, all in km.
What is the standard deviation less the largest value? -350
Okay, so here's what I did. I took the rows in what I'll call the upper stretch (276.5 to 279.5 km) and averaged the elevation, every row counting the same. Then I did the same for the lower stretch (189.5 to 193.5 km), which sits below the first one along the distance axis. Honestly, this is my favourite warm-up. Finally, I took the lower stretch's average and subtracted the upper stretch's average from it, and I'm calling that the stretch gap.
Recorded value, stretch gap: 15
